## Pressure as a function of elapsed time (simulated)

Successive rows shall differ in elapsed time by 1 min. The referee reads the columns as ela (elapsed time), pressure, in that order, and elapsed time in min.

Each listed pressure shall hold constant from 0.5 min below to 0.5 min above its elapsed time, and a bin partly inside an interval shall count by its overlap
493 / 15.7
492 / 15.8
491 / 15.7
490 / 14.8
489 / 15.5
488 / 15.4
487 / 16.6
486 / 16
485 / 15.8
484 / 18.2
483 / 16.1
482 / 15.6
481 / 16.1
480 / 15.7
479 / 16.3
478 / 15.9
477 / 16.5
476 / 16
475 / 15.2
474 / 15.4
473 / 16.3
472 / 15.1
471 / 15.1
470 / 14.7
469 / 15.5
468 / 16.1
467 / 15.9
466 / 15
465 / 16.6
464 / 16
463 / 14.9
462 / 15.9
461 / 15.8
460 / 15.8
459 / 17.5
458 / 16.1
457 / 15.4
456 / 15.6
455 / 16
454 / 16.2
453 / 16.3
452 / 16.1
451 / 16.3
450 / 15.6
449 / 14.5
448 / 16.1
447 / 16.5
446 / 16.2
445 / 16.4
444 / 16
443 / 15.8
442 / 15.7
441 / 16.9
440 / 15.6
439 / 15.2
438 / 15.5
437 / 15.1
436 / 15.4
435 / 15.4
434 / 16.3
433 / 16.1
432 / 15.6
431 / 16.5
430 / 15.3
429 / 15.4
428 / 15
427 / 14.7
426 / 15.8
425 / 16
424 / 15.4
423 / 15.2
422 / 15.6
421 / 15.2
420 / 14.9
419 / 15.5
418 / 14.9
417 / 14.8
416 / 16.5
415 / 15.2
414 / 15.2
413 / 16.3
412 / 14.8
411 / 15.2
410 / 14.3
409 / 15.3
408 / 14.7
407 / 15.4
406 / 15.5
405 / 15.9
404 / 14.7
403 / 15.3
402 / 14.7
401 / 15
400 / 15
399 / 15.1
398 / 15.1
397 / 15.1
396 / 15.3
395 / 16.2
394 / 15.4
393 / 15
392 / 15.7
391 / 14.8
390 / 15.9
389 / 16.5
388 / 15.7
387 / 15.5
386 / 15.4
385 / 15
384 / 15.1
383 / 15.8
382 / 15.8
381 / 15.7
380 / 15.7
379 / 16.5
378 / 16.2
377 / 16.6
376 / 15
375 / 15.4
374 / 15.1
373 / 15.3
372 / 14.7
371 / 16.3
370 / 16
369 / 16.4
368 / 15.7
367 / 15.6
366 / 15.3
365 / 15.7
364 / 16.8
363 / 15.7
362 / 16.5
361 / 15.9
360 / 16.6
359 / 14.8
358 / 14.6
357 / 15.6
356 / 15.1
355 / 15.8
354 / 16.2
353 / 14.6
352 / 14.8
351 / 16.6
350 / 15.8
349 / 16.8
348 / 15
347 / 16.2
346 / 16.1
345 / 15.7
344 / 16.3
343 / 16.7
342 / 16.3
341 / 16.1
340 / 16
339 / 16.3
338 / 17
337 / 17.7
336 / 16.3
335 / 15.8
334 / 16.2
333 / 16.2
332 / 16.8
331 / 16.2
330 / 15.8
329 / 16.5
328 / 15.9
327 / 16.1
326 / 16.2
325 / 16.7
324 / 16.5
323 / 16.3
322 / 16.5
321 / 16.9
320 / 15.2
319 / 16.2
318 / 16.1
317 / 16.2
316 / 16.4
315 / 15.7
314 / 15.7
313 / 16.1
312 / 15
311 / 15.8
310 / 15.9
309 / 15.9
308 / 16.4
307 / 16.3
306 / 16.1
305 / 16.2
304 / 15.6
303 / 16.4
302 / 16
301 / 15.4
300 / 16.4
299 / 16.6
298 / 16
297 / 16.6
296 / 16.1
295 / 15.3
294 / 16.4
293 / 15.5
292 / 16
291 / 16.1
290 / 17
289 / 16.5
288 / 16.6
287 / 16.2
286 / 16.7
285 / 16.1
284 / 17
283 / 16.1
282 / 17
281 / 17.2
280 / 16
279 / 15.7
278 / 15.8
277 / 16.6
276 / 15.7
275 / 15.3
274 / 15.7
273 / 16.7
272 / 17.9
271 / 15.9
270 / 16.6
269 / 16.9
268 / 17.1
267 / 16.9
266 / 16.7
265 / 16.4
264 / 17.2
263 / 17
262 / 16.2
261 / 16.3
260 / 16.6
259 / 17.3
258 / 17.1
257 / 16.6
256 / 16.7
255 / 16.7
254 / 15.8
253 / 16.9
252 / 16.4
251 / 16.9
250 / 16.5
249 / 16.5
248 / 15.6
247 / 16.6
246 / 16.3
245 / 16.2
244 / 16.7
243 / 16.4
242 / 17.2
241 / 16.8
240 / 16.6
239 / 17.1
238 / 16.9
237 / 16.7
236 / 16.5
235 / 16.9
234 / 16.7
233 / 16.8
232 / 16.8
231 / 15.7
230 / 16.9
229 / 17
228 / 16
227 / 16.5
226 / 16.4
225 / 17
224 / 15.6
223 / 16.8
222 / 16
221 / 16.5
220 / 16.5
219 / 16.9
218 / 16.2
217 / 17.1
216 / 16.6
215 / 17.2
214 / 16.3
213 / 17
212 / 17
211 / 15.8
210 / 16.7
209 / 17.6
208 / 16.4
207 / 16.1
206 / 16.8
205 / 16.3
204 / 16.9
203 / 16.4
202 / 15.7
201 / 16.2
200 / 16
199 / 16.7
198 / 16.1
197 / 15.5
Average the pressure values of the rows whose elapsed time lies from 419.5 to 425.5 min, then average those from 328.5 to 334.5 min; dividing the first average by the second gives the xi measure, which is 0.94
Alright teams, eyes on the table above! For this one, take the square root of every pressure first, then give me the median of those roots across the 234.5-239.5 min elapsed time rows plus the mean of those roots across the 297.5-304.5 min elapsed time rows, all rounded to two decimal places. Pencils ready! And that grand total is 8.12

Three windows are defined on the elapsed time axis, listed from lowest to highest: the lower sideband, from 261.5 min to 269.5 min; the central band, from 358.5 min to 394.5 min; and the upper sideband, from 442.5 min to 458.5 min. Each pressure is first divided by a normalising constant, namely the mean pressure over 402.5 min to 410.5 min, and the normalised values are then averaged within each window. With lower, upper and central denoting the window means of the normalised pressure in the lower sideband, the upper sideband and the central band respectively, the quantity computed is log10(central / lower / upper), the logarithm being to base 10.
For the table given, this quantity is -0.052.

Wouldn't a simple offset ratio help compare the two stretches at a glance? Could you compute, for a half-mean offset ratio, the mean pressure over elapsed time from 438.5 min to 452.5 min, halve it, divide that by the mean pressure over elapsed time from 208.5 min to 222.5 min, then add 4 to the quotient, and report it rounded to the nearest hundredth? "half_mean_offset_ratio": 4.48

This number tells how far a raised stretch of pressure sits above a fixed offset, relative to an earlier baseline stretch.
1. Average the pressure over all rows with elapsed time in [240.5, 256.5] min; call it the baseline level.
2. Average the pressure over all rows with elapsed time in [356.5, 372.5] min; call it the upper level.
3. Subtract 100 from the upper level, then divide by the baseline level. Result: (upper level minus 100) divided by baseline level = -5.10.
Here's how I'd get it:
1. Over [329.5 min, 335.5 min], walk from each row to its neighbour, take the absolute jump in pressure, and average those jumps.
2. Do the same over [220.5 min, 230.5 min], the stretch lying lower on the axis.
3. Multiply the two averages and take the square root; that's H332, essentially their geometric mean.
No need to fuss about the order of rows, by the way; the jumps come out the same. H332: 0.525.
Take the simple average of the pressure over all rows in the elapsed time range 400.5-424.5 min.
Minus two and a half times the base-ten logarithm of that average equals -2.96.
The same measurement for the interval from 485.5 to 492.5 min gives -2.99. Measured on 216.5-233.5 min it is -3.04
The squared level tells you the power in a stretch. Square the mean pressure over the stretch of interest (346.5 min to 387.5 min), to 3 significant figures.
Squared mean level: 246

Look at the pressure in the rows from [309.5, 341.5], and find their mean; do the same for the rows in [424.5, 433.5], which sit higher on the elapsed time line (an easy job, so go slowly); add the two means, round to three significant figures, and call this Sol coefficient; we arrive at 31.8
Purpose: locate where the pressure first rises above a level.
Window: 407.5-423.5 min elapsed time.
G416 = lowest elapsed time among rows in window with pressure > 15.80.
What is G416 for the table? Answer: 413 min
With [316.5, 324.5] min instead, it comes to 317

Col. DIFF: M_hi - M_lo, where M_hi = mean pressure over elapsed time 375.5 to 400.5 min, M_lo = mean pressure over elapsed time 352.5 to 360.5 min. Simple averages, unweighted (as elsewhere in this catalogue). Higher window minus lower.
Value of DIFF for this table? 0.15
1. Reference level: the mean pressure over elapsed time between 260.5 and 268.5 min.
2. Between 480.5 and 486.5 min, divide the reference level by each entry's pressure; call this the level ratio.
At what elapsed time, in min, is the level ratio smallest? 484 min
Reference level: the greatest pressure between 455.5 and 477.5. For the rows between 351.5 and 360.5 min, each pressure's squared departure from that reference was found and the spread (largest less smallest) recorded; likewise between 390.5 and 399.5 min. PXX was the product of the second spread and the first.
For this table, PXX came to 43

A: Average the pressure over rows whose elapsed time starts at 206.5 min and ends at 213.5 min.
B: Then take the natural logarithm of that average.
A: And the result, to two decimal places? 2.81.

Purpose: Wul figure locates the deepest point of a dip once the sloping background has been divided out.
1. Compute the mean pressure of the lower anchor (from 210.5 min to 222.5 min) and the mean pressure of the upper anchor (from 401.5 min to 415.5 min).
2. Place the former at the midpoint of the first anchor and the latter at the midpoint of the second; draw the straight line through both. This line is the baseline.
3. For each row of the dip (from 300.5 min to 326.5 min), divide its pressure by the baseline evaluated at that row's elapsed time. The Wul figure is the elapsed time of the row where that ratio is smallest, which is 312 min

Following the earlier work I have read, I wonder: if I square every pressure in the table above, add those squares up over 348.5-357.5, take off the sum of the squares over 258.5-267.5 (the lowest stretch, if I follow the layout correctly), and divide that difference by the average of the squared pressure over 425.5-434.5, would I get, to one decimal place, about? -1.2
